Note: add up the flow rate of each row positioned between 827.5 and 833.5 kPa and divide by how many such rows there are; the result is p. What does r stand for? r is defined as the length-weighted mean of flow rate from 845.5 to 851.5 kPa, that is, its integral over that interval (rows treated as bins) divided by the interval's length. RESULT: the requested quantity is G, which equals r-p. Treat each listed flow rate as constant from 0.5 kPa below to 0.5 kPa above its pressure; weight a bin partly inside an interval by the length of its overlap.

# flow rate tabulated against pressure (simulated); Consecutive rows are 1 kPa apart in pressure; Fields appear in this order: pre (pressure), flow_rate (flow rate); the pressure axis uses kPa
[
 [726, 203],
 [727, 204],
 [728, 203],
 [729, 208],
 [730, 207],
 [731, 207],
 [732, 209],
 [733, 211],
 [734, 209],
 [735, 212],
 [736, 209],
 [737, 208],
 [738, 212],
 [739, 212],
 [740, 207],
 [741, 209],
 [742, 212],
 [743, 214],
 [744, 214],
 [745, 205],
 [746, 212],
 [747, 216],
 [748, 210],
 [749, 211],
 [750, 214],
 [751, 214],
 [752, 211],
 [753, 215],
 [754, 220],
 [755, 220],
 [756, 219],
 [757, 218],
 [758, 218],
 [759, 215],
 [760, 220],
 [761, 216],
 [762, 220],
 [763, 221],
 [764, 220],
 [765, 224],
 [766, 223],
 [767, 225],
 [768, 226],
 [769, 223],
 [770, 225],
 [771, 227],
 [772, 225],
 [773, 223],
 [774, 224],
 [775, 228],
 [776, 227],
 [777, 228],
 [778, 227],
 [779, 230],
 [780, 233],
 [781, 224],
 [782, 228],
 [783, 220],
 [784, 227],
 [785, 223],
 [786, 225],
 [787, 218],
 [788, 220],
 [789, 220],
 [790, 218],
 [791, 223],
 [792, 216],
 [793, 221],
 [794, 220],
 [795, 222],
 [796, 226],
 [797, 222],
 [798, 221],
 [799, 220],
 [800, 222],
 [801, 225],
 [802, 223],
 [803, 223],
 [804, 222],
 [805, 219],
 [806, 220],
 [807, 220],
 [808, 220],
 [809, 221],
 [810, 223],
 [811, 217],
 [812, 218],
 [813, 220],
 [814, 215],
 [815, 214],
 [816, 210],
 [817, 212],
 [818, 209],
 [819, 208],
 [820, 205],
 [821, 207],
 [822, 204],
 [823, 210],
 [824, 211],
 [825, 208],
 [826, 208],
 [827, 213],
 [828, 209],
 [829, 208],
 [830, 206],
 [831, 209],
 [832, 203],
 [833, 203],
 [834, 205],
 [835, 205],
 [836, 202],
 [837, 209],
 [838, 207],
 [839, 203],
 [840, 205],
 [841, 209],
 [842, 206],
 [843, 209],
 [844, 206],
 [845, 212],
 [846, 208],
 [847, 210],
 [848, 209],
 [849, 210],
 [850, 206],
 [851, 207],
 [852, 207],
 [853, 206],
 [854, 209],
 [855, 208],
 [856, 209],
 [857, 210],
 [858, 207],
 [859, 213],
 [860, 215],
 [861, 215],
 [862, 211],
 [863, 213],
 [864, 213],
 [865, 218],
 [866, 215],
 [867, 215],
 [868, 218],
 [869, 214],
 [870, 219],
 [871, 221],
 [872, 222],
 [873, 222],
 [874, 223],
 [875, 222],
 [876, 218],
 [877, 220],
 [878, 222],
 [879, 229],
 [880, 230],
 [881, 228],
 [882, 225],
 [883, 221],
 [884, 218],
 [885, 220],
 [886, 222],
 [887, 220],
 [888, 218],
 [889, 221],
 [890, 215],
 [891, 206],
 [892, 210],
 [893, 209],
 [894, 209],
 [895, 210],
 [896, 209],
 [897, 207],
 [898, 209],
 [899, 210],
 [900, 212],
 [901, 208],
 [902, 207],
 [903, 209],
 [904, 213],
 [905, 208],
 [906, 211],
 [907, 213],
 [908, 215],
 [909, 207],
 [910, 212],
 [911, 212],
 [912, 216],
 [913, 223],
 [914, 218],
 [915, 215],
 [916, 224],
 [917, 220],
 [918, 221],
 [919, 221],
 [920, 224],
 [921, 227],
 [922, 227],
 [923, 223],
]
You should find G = 2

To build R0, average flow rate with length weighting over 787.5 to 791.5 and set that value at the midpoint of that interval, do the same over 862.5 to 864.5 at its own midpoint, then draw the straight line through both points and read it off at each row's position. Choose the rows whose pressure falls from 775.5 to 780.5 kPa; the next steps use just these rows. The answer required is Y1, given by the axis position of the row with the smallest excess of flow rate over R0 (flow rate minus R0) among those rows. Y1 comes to 776 kPa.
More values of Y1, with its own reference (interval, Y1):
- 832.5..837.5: 836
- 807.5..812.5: 811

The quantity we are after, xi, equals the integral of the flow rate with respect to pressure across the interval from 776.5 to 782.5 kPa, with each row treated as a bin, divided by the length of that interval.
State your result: 228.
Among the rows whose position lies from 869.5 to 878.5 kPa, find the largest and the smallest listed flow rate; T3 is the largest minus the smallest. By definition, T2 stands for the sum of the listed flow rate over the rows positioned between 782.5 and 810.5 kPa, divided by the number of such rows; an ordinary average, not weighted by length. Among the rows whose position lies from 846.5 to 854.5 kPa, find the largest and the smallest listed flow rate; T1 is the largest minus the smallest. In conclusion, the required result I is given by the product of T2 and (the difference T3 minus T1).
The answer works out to 221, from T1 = 4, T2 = 221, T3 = 5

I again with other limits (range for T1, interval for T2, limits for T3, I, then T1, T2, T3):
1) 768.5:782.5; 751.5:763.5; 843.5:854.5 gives -871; 10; 218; 6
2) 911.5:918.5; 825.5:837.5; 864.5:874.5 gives 0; 9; 207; 9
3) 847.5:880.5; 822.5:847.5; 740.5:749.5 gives -2696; 24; 207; 11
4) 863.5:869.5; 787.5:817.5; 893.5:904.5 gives 220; 5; 220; 6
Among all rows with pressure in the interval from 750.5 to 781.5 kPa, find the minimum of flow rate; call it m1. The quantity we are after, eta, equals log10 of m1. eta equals 2.32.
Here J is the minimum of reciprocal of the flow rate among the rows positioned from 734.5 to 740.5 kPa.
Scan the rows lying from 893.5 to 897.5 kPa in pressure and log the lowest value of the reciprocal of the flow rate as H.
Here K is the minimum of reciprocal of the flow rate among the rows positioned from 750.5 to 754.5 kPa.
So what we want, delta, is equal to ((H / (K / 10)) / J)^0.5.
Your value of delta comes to 47.1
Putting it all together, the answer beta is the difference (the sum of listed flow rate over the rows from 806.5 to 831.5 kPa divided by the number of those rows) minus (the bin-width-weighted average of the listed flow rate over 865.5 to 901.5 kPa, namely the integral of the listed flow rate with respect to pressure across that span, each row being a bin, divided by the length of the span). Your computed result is -5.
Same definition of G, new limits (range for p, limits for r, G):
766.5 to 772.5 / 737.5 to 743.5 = -14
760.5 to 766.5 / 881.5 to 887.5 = 0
